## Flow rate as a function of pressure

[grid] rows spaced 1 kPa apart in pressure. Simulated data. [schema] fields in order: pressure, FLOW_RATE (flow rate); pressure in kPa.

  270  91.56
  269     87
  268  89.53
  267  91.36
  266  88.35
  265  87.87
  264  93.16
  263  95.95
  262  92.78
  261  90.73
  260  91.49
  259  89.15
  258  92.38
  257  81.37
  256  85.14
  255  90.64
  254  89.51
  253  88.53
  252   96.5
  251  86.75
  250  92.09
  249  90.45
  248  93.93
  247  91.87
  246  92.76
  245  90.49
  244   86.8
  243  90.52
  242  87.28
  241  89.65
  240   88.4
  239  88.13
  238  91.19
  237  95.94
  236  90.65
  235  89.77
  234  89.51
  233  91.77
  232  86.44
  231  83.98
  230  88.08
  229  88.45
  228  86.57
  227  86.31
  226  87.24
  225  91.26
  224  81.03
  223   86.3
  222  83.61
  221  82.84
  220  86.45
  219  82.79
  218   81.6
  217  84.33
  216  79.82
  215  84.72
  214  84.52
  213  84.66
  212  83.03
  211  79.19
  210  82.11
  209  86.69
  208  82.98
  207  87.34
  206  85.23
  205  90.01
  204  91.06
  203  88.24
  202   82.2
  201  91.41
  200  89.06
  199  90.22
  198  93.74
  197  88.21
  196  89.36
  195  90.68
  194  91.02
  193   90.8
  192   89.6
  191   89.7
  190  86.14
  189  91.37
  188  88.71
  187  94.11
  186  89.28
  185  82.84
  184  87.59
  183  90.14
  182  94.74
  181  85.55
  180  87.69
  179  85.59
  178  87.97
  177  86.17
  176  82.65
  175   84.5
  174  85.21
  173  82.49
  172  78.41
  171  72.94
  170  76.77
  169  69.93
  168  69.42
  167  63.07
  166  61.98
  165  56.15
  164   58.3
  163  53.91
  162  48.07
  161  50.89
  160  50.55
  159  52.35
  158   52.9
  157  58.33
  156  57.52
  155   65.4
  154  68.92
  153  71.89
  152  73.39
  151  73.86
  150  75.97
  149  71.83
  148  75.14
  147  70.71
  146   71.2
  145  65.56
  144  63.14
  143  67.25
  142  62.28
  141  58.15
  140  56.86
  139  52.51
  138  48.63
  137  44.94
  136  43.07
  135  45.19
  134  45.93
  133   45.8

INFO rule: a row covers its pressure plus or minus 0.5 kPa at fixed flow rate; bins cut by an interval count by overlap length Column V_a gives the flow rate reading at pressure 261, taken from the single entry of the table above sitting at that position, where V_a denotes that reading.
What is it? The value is 90.73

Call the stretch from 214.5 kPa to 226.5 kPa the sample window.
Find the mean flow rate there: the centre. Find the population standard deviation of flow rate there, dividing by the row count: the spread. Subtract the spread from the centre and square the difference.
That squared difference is 6613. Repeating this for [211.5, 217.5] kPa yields 6686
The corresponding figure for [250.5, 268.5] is 7487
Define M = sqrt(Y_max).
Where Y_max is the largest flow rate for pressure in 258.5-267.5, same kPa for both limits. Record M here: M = 9.80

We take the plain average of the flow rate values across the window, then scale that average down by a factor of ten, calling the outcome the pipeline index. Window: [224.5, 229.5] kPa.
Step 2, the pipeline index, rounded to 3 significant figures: 8.80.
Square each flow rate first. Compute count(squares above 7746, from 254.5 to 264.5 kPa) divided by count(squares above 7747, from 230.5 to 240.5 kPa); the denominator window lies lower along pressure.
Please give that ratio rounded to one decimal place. 1.0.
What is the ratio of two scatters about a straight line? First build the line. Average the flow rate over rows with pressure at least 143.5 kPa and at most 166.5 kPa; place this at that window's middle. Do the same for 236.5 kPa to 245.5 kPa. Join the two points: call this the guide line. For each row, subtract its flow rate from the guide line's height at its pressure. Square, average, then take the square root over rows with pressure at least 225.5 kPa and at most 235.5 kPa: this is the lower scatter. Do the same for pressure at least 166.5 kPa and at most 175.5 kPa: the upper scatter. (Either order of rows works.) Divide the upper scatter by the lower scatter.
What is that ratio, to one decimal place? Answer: 4.6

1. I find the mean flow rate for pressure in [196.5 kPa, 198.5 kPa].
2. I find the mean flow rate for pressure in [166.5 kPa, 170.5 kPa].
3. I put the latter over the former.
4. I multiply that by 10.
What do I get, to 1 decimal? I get 7.7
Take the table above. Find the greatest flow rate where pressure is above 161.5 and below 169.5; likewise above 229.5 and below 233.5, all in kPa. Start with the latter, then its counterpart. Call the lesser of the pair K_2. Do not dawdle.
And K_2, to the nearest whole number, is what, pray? 70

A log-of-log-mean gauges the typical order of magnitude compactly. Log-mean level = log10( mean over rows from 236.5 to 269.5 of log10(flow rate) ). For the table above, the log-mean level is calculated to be 0.291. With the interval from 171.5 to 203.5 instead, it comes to 0.289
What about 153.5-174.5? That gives 0.254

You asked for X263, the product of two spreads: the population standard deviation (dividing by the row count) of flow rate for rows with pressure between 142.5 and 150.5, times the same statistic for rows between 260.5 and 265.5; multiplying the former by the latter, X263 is 11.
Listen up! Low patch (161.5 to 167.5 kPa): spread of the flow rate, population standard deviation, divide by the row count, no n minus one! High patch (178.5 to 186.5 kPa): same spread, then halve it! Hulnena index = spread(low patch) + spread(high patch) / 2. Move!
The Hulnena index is 6.7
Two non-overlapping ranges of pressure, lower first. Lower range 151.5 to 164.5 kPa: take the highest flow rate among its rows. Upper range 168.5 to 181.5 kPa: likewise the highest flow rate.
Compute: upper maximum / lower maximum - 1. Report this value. 0.20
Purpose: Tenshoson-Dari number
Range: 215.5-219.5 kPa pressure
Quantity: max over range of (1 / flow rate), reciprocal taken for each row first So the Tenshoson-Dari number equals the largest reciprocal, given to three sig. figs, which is 0.0125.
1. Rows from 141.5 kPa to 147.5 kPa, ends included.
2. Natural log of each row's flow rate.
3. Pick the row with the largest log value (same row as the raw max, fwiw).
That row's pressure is 146 kPa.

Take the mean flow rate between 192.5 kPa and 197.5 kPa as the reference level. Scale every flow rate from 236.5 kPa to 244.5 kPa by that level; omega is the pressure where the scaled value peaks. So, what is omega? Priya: 237 kPa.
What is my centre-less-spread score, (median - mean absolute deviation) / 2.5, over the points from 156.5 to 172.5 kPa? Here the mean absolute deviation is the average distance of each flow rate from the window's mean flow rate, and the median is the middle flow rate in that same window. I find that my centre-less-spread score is 20.0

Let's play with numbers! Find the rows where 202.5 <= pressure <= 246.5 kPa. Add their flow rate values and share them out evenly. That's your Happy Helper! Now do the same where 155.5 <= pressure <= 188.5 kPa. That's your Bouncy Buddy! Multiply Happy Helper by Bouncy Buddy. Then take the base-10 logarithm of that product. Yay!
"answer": 3.81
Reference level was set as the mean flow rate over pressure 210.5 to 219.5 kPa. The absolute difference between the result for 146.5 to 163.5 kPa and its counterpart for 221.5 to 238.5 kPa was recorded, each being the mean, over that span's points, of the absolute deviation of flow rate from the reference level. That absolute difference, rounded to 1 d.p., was 14.1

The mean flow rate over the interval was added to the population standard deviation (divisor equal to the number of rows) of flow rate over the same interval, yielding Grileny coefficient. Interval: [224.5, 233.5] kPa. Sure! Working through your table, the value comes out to 90.1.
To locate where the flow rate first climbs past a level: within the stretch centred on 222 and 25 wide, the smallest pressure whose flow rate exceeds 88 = 225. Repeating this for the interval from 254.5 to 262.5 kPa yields 255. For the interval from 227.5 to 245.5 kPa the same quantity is 229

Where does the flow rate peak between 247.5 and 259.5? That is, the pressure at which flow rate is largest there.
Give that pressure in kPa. 252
